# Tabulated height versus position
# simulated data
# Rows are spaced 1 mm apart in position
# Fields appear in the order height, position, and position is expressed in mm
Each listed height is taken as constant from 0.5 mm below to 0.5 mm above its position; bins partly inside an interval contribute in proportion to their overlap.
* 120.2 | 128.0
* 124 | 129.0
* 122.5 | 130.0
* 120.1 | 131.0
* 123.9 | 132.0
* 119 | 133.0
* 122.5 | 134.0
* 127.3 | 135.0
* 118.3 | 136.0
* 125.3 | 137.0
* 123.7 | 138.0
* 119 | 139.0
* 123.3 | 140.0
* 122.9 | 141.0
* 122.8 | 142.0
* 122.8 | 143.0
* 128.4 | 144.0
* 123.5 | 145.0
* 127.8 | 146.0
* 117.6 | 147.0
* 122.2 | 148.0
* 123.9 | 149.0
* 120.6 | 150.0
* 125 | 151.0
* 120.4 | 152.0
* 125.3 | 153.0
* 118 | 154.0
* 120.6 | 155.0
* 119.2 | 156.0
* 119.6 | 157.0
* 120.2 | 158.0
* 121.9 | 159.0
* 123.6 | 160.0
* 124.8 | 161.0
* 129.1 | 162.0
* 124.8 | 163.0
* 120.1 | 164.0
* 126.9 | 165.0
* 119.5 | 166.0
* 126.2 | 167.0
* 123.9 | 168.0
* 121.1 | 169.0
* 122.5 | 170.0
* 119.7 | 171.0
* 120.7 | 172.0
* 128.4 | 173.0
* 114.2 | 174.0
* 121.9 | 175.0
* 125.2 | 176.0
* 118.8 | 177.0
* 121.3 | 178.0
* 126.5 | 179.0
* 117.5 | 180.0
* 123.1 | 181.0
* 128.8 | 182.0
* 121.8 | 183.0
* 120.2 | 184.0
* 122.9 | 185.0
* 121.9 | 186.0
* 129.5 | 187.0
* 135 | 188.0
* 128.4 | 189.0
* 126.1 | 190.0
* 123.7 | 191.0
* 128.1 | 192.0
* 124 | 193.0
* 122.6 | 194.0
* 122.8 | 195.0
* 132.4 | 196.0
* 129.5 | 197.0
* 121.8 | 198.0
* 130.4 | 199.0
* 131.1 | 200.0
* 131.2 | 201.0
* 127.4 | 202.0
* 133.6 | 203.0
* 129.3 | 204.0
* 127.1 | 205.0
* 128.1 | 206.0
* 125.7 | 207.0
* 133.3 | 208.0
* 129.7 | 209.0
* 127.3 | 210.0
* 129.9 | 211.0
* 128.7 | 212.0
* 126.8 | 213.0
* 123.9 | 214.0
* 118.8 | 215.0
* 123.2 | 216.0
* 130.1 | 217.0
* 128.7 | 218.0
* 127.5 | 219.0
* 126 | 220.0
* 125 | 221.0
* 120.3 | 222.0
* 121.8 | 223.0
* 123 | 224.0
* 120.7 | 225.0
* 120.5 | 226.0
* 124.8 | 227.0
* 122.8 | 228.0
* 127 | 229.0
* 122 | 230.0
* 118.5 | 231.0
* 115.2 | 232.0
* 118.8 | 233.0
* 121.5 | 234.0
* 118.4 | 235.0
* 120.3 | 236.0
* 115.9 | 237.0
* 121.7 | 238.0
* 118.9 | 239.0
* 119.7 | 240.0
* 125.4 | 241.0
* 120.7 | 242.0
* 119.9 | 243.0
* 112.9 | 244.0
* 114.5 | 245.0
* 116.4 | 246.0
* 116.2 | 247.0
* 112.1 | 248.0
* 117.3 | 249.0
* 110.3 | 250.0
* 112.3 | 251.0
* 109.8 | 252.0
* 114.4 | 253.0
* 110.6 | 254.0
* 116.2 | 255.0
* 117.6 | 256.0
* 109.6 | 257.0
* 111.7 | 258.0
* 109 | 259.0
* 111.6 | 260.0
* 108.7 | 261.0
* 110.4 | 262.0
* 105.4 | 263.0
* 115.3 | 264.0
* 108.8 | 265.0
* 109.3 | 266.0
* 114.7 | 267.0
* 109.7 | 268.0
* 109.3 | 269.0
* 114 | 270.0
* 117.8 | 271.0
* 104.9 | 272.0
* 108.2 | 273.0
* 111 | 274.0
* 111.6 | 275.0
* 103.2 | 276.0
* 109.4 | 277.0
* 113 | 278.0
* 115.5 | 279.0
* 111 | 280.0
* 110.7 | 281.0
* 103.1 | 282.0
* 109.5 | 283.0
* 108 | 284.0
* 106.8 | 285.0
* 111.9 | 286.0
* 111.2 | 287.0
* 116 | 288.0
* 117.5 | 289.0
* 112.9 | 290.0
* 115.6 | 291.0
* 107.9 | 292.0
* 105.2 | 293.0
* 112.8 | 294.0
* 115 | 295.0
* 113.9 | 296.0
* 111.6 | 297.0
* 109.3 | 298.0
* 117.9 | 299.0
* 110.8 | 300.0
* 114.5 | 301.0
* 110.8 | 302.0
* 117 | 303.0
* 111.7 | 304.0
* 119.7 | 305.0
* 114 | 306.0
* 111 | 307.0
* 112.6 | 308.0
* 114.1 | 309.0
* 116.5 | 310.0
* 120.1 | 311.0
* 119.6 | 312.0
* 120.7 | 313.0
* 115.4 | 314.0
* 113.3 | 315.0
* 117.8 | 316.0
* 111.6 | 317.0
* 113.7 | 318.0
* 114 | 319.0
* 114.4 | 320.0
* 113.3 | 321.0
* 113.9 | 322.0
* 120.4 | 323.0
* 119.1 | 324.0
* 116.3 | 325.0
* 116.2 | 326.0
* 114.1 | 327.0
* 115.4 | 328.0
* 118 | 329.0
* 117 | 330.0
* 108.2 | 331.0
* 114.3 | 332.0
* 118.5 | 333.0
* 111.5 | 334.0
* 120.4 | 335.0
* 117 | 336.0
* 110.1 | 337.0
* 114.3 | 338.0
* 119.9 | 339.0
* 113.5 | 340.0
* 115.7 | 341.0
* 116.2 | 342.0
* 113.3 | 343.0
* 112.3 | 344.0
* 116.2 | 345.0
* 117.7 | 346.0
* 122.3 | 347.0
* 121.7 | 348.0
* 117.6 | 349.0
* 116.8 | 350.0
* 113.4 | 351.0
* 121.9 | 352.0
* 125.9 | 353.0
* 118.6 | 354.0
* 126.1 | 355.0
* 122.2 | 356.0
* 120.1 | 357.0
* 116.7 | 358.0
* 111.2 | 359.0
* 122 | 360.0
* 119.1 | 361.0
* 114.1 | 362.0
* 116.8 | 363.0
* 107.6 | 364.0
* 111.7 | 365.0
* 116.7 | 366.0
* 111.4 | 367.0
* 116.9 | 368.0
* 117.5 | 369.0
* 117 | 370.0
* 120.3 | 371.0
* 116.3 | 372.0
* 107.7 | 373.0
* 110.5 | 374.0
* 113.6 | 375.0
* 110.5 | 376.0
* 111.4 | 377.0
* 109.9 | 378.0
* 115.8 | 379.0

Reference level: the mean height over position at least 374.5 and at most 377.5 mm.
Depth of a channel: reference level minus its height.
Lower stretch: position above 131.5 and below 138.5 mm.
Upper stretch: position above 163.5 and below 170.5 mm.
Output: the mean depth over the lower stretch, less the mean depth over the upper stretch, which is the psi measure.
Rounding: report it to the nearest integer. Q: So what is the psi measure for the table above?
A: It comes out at 0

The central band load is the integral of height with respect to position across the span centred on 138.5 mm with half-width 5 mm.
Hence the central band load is 1228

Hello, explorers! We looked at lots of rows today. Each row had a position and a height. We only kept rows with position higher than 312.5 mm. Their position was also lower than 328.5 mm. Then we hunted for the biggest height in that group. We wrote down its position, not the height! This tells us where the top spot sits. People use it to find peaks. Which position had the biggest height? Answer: 313.0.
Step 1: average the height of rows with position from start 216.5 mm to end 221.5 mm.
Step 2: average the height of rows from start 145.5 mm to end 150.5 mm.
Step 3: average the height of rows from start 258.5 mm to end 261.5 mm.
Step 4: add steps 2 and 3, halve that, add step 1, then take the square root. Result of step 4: 15.6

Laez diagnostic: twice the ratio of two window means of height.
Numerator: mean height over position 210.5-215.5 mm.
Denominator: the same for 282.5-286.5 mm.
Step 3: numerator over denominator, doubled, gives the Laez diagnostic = 2.30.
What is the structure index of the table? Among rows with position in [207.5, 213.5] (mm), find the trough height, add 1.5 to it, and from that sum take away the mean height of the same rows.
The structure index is -1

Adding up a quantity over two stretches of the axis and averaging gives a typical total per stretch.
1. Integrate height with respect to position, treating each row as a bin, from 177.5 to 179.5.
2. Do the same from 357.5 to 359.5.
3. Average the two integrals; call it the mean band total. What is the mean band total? 238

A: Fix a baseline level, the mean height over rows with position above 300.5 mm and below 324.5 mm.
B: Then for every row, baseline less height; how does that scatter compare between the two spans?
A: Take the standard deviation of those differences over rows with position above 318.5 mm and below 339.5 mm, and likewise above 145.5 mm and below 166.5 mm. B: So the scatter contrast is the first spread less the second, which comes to 0.01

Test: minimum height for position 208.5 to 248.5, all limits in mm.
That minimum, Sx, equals 112.1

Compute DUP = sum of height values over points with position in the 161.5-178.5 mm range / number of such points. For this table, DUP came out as 123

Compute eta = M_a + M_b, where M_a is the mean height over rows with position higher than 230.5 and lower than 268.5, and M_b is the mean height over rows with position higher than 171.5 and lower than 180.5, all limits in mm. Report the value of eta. 236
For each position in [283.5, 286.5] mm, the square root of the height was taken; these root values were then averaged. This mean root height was 10.4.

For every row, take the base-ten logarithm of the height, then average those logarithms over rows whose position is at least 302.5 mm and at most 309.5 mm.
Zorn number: 2.058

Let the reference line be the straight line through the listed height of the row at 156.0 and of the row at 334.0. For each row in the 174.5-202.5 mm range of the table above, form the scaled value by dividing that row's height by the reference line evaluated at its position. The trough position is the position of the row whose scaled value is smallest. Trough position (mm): 180.0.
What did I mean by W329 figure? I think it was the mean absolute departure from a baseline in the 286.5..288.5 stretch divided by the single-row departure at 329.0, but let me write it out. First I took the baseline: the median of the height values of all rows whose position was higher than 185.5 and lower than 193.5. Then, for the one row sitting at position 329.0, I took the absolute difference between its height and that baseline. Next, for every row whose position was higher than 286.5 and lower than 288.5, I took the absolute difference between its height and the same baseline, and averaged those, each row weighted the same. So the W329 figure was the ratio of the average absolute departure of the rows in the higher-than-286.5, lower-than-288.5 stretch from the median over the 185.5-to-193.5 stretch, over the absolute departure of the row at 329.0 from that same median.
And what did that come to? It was 1.5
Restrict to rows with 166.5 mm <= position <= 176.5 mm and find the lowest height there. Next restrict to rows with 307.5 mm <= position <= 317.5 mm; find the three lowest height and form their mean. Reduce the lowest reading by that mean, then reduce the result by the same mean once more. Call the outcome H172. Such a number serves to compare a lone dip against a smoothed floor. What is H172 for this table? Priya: -111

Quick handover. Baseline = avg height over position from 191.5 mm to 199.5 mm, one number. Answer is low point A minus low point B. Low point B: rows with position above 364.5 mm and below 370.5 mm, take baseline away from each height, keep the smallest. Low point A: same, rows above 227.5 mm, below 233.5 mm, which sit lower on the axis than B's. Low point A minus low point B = 4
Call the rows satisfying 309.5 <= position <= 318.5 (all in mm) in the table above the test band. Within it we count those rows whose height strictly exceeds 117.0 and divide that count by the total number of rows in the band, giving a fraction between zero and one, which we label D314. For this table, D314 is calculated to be 0.44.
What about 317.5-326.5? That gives 0.22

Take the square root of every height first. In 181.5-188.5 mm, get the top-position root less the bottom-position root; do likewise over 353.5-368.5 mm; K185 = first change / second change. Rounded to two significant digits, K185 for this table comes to -3.4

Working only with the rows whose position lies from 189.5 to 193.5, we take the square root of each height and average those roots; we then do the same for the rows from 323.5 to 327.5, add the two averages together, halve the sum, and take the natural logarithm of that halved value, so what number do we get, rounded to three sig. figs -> 2.40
